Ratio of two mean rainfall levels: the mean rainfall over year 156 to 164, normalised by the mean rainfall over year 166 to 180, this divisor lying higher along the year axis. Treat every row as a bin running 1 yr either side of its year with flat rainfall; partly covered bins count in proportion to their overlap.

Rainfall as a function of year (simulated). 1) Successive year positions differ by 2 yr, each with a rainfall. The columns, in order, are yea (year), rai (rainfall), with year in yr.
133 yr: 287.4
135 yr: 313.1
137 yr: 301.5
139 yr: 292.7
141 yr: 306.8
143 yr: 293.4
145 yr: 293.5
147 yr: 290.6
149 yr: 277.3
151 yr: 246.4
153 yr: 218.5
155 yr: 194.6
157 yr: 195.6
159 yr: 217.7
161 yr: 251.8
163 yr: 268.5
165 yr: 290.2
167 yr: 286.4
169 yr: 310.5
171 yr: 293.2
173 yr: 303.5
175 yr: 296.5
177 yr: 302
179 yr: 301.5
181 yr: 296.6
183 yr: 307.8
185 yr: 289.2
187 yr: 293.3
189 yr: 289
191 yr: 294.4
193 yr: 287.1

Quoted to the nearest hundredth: 0.78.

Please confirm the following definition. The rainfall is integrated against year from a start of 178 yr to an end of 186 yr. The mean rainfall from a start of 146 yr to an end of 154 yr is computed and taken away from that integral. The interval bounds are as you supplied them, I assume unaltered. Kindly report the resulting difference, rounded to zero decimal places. 2132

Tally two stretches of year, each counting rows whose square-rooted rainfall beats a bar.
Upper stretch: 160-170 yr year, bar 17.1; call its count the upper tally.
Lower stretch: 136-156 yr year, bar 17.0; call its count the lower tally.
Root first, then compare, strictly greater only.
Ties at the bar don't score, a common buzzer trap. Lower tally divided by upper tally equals 6.0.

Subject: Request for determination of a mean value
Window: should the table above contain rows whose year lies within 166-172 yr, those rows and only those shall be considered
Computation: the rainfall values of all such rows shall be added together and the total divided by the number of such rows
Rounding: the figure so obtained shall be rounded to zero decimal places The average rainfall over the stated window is 297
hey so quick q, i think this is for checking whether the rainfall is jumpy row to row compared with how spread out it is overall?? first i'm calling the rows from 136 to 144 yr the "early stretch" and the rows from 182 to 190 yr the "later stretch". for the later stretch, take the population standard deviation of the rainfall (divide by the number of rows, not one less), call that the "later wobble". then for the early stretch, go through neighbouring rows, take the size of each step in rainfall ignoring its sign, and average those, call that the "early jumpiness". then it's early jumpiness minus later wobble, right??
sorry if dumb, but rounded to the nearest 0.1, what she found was 4.4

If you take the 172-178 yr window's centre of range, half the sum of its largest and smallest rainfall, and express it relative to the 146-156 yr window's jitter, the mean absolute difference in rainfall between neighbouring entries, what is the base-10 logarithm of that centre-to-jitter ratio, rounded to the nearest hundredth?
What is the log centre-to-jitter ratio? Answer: 1.10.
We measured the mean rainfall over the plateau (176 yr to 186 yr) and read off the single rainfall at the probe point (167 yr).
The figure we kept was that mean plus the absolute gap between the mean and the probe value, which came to 312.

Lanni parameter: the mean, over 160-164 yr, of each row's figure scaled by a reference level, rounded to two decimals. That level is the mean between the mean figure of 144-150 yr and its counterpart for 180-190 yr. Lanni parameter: 0.89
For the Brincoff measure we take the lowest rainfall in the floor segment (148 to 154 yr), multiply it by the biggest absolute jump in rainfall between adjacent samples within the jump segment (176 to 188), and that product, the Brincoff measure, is 4064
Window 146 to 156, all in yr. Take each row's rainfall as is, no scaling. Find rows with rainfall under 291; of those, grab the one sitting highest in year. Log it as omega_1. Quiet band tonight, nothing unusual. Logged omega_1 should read 155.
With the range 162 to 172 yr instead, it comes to 167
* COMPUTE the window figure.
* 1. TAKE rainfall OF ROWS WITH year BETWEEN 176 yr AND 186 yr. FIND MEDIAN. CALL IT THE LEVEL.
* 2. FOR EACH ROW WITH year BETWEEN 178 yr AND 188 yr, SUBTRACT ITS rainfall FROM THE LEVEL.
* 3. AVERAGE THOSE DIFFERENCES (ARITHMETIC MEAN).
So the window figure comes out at 3.8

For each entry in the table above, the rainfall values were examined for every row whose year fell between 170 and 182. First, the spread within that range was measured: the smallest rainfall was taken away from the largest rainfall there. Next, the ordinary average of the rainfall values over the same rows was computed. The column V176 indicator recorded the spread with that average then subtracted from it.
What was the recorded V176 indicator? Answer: -289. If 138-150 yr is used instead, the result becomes -263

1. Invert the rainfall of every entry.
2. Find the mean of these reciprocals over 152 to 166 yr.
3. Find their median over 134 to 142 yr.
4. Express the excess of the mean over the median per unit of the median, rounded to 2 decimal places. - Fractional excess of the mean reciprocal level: 0.33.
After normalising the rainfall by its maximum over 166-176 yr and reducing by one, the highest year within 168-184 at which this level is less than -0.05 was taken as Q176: 171 yr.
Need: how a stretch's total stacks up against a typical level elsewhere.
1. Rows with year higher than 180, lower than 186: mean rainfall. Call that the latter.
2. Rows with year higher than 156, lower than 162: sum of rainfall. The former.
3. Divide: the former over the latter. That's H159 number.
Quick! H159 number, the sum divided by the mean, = 2.23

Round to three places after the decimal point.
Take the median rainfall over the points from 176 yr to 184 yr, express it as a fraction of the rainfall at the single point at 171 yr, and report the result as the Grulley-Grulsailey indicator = 1.029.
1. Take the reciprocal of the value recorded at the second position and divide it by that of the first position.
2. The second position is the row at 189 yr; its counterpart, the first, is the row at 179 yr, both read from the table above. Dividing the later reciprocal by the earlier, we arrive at 1.04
